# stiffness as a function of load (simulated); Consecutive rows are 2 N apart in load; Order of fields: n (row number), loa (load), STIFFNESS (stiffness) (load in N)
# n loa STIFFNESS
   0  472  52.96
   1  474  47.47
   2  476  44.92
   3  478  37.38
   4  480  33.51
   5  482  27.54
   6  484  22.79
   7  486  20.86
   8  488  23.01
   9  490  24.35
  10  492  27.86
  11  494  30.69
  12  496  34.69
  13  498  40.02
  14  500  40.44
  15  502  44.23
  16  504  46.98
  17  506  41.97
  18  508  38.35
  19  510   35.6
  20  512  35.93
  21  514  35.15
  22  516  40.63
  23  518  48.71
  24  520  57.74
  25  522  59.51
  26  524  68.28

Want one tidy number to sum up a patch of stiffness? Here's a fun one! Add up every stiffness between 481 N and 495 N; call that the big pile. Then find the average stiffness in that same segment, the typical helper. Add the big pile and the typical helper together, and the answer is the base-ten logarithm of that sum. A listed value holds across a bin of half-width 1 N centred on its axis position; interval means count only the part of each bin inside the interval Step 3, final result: 2.3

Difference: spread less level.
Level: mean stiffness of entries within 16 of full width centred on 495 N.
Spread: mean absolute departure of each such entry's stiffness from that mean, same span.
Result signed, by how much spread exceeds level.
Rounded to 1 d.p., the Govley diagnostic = -26.5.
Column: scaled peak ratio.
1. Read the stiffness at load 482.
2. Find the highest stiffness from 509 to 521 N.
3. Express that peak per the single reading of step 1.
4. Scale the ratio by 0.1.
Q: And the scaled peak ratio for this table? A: 0.21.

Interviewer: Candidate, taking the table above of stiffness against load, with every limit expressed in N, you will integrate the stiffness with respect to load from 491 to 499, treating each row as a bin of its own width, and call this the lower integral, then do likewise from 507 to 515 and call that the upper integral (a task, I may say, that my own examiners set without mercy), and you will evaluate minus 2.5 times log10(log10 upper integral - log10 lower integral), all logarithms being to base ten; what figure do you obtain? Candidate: 3.6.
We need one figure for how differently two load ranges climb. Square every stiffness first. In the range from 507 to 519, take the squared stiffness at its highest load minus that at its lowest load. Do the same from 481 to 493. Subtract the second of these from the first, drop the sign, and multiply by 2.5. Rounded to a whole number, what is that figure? 2211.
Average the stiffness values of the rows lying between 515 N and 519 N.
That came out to 44.7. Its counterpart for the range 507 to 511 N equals 37.0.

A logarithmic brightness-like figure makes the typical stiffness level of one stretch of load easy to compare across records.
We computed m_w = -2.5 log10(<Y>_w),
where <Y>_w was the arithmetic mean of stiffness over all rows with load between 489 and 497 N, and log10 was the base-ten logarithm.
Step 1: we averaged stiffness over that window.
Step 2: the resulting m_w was -3.7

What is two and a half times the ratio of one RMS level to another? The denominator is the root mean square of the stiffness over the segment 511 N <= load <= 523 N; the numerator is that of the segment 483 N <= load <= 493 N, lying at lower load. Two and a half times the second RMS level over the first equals 1.3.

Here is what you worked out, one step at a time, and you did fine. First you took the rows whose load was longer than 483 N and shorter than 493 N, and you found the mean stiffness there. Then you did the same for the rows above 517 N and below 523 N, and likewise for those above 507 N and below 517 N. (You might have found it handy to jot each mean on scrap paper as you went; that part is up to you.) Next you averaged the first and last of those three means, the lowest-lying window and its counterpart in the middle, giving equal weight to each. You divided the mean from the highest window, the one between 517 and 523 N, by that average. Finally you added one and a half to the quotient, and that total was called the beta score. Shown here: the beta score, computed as 3.3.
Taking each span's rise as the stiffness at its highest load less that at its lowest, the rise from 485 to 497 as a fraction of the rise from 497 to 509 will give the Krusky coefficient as -8.3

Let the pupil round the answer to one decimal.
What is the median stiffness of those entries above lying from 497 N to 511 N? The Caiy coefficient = 40.4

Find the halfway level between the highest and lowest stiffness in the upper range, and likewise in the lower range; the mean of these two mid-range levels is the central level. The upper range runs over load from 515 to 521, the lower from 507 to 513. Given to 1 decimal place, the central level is 43.1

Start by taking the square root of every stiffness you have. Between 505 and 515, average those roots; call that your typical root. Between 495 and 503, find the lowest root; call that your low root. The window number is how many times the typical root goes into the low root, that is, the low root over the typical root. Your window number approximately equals 0.964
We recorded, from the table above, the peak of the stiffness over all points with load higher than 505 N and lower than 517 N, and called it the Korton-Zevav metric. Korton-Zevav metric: 41.97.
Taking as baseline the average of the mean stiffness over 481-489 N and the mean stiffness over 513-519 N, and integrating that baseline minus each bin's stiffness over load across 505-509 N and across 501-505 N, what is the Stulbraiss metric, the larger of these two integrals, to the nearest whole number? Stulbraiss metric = -31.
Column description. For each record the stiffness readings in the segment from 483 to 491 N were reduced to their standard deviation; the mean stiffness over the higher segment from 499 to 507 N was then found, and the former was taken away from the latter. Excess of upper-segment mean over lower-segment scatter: 42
